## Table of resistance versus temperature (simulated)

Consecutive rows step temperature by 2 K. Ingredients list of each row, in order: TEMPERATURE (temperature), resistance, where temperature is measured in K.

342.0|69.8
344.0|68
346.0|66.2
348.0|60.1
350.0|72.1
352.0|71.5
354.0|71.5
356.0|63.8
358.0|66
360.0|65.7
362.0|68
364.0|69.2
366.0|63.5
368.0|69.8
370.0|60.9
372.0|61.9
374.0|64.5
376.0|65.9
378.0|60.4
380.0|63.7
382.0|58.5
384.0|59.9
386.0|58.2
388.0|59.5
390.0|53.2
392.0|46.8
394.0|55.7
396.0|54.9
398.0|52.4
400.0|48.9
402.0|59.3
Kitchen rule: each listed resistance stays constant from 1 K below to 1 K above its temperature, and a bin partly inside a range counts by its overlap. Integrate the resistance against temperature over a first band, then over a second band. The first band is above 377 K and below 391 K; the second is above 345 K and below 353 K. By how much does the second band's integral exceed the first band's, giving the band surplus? -287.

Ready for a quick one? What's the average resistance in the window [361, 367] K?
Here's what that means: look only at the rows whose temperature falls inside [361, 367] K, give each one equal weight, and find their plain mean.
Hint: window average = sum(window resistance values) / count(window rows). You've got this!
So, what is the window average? 66.9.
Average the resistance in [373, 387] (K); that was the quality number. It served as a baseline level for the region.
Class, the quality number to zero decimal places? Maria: 62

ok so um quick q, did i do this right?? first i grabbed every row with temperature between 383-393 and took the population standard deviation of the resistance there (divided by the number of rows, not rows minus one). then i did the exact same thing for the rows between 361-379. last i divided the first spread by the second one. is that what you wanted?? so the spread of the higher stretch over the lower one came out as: 1.5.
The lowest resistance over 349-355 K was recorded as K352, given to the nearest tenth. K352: 71.5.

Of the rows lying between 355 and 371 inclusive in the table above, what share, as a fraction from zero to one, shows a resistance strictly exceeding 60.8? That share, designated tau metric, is 1.00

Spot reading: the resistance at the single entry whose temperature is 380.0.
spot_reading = 63.7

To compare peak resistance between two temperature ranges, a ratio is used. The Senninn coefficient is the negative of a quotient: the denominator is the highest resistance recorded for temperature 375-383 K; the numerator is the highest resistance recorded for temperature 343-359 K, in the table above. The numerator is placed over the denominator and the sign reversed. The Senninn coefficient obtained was -1.09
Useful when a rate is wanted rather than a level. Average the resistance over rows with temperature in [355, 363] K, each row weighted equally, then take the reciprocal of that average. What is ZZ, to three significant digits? 0.0152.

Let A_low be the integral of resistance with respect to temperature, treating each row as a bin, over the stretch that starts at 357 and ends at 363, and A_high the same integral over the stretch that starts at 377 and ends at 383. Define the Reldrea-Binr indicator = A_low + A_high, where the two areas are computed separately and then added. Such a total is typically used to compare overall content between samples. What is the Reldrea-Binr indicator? 765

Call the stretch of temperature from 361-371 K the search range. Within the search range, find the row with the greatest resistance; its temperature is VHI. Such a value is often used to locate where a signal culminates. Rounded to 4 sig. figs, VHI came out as 368.0 K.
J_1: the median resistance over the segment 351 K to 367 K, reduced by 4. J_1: 63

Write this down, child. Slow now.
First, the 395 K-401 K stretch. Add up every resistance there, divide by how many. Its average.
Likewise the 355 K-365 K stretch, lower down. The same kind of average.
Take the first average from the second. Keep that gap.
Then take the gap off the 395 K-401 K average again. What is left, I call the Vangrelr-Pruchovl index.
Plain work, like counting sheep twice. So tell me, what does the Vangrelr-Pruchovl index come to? 38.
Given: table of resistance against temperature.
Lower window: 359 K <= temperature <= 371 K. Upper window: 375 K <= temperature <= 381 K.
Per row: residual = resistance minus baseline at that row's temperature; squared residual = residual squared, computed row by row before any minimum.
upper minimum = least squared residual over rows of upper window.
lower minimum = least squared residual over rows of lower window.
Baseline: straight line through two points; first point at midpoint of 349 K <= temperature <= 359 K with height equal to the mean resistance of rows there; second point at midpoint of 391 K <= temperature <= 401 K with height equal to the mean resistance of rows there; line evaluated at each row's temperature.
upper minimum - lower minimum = 1.31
